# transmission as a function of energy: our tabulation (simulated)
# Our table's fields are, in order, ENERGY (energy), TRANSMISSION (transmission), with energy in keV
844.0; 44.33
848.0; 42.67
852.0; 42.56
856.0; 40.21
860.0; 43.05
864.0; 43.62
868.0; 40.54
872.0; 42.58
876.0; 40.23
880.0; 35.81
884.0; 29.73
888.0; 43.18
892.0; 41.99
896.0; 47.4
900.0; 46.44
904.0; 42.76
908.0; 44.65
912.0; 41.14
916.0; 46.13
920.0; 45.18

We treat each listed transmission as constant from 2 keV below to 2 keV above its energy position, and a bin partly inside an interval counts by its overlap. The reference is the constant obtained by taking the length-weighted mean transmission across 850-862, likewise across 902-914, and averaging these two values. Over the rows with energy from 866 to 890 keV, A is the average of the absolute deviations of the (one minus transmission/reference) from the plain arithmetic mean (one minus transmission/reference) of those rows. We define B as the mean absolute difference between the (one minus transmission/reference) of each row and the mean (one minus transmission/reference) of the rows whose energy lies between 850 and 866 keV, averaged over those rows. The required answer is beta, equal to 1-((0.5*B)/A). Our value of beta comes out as 0.9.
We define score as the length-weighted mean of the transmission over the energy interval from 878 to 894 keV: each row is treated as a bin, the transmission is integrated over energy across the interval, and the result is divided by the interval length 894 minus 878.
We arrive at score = 37.7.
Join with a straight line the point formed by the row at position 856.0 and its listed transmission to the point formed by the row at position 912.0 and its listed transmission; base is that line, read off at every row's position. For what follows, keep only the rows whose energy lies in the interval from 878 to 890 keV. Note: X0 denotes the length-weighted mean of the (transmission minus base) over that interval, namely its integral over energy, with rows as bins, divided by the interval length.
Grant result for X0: -4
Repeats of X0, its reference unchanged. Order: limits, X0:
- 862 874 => 2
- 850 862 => 2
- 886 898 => 3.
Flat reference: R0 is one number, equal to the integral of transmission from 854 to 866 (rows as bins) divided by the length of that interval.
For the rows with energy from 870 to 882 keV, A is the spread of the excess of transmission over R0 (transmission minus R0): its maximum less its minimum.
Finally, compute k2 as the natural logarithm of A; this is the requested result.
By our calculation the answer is 1.9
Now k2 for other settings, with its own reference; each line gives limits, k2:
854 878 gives 1.2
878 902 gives 2.9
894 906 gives 1.5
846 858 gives 0.9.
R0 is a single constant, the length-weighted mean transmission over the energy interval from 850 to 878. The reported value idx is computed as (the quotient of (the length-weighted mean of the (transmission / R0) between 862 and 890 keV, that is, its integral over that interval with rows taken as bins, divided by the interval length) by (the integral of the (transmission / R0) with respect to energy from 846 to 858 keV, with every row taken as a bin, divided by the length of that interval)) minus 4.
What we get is -3.06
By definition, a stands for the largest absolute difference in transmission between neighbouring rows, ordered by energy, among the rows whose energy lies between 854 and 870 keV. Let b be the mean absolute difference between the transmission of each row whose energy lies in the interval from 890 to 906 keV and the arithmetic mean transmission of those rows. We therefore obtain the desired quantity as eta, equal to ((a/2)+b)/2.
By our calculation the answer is 1.9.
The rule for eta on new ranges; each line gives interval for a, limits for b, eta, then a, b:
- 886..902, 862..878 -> 2.0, 5.41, 1.4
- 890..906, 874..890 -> 3.6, 5.41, 4.5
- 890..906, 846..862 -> 1.8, 5.41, 1.0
